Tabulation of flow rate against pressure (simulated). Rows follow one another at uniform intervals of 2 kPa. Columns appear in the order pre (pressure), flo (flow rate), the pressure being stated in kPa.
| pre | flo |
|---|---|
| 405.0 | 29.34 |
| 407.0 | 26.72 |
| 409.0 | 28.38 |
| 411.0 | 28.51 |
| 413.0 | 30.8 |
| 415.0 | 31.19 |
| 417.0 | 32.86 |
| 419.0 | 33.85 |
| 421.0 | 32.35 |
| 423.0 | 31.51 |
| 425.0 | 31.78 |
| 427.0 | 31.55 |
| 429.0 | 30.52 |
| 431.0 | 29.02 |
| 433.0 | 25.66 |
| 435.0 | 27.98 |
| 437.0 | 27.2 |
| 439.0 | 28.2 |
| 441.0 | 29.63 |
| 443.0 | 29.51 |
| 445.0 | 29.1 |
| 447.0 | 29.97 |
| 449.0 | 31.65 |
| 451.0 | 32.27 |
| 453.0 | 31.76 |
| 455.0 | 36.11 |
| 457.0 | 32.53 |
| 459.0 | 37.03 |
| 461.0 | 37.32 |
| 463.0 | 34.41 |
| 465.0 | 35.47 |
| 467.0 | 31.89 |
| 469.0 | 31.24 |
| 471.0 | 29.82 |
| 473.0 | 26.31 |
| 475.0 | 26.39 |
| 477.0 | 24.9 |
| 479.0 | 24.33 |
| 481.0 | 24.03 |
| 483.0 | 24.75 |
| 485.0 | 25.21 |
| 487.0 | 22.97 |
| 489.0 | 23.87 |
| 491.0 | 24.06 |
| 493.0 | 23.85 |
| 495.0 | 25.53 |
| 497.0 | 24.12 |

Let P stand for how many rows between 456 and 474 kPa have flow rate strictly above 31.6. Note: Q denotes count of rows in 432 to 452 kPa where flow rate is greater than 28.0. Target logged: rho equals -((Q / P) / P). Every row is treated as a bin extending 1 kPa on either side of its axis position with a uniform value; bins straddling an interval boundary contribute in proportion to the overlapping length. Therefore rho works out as -0.2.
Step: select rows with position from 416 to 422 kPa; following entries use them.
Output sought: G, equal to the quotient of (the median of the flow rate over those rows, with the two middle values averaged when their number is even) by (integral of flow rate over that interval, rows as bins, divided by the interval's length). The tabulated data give 1.00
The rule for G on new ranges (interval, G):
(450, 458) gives 0.98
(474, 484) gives 0.99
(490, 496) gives 0.98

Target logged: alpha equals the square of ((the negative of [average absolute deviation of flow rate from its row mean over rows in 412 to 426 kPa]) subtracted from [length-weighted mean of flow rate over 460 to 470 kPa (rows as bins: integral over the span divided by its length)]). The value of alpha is 1218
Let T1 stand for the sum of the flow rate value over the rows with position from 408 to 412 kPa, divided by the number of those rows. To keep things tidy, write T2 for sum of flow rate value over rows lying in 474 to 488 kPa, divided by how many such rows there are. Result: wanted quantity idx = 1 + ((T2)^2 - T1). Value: 580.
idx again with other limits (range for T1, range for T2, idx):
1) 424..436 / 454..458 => 1149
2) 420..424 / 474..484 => 588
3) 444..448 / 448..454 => 989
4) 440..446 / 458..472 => 1120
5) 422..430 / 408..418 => 891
